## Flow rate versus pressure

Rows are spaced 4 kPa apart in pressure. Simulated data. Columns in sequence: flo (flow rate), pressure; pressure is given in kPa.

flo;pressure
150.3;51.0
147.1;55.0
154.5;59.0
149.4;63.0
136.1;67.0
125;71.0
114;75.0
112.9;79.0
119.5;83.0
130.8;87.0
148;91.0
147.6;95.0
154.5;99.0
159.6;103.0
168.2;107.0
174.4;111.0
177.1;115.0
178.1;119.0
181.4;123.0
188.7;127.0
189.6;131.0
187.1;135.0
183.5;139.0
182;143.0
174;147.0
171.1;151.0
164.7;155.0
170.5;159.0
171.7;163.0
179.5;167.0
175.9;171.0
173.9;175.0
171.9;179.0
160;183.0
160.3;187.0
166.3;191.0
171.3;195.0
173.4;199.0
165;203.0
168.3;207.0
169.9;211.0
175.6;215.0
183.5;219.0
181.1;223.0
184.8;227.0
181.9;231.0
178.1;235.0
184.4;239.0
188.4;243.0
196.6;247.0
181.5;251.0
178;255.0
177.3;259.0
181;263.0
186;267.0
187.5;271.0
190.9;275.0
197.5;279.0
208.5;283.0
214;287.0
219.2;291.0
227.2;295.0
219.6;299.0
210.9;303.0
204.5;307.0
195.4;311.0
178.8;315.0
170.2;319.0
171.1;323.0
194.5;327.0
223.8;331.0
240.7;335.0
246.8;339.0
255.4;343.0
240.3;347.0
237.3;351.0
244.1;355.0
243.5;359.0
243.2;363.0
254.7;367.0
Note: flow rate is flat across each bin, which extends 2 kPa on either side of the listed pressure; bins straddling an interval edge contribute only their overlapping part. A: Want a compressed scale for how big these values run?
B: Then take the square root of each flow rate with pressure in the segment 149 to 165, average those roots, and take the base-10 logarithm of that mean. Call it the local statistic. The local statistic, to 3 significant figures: 1.11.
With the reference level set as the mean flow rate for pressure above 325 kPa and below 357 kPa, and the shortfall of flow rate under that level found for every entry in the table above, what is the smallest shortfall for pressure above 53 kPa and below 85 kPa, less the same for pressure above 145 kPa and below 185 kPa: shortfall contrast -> 25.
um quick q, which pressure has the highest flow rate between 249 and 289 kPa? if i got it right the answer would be 287.0 kPa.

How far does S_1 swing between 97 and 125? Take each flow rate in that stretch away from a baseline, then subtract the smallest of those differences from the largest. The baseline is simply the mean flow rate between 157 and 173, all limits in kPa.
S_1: 27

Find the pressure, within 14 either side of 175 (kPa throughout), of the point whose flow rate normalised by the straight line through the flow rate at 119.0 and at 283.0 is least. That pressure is 187.0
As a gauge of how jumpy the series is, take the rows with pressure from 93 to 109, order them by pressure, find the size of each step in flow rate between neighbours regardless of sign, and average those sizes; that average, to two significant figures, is 6.9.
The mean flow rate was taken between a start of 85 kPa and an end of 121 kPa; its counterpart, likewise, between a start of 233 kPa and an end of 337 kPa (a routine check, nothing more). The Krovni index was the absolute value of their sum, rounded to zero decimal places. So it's 356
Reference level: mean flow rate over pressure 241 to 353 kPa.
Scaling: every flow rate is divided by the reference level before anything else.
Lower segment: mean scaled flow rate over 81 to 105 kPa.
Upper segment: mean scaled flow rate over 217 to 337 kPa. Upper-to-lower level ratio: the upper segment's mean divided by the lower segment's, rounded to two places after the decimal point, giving 1.36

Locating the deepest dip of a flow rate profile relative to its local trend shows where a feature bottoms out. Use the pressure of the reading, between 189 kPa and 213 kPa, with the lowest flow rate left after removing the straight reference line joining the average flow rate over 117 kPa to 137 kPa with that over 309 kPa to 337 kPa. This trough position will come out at 203.0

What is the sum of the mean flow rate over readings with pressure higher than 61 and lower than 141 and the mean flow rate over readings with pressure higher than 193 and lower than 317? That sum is 345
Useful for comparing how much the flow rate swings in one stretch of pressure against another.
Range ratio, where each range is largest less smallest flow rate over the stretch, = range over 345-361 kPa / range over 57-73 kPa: 0.2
